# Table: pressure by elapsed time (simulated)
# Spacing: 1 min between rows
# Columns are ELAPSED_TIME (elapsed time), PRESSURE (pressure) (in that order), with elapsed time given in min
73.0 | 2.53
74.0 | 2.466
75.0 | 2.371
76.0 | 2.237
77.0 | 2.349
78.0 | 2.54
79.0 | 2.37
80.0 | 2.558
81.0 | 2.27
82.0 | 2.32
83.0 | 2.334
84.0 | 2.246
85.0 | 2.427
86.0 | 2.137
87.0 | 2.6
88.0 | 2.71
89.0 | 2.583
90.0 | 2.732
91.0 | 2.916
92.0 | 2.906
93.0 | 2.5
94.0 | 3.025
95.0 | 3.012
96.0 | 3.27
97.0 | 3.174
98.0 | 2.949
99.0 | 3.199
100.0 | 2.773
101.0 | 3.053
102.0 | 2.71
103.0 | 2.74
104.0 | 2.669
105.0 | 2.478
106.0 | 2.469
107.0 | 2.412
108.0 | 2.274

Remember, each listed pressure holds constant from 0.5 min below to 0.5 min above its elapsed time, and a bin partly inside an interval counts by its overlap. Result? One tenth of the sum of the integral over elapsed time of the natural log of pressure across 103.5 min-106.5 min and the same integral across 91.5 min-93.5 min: 0.48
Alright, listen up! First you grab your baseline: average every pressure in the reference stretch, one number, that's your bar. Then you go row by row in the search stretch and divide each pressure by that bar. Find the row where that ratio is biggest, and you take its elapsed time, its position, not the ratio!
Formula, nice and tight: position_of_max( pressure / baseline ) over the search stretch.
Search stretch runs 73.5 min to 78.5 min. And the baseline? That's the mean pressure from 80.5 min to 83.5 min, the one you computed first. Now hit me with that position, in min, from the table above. 78.0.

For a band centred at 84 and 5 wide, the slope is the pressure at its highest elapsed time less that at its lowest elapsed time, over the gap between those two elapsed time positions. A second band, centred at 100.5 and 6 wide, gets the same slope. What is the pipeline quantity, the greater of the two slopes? -0.04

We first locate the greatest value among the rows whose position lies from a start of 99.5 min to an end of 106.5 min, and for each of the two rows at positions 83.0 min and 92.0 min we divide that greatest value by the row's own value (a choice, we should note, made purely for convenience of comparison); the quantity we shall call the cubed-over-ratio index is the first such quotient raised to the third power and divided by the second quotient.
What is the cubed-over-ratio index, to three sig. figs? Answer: 2.13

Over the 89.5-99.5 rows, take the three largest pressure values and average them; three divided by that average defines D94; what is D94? 0.93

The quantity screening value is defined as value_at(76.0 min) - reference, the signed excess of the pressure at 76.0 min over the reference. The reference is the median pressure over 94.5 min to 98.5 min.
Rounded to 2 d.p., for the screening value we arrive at -0.86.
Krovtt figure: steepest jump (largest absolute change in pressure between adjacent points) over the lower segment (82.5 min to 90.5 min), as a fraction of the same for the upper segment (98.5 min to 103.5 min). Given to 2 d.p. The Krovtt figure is 1.09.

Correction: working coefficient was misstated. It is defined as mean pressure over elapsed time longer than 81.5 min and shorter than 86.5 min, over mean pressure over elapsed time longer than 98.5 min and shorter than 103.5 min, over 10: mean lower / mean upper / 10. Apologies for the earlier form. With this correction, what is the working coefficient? 0.079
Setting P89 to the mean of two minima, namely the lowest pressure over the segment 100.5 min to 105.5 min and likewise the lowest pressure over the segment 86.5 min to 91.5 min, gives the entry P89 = 2.53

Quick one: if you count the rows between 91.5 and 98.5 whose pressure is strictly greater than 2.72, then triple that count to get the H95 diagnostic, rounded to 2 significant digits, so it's 18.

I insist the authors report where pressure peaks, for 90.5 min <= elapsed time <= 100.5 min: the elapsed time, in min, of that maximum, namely 96.0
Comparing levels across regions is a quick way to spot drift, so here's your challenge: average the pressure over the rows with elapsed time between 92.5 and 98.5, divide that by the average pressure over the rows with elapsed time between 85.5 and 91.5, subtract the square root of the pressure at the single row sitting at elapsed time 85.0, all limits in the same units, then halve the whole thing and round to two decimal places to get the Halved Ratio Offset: -0.21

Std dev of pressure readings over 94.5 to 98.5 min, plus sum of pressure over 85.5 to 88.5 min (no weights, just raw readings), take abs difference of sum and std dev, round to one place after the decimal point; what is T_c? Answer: 7.3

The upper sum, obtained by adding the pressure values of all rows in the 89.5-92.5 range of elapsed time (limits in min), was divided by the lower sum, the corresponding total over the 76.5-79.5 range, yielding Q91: 1.18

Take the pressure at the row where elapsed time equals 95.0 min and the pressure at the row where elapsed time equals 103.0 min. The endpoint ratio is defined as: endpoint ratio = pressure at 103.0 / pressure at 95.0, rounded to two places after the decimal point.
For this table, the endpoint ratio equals 0.91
